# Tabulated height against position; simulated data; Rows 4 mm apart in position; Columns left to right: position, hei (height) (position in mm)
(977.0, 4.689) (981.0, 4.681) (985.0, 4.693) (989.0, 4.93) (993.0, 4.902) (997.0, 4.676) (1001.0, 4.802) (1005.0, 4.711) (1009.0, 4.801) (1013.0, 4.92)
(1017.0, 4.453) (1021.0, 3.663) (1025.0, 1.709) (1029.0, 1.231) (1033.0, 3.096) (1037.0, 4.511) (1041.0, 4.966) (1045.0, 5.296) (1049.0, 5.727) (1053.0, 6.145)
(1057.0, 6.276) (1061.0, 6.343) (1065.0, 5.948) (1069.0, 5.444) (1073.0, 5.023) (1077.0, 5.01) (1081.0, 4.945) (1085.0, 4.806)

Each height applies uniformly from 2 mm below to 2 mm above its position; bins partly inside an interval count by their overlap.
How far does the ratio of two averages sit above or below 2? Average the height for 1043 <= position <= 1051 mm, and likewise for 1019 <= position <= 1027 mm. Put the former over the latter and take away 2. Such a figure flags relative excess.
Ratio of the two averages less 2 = 0.1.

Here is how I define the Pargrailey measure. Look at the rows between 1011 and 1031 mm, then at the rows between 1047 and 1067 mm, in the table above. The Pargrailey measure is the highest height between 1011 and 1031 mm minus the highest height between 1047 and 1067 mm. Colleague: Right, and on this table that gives -1.4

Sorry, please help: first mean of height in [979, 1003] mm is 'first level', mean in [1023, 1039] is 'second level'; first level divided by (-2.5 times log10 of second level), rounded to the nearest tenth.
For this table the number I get -4.5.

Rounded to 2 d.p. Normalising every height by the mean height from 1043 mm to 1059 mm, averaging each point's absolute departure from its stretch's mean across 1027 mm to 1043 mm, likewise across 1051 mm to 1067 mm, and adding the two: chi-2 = 0.24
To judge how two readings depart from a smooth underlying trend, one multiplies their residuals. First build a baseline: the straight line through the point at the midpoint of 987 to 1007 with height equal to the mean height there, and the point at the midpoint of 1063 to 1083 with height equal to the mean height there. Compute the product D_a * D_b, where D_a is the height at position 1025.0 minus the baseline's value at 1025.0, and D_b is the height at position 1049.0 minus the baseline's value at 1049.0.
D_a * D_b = -2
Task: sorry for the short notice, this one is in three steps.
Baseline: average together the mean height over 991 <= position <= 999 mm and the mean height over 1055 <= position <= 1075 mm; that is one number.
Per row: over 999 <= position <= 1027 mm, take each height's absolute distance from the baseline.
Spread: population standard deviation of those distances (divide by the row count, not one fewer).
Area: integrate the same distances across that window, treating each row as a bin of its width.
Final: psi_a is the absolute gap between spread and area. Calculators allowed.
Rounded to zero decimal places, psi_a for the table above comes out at 31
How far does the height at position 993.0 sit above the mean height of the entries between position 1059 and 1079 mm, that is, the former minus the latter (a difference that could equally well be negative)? -0.65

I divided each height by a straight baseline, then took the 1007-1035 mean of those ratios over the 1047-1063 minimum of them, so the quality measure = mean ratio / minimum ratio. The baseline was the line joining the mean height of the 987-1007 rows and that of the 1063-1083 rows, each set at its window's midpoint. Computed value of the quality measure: 0.62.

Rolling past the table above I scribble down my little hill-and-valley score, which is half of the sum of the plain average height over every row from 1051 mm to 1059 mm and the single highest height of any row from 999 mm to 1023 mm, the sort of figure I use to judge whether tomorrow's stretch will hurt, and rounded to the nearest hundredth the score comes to 5.57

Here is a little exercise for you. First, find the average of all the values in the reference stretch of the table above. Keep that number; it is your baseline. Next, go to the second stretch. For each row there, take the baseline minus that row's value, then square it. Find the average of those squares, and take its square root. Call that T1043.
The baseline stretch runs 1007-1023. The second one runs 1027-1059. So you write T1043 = 1.6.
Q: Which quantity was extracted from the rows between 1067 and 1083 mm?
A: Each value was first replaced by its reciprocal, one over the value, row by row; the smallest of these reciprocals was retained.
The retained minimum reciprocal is 0.184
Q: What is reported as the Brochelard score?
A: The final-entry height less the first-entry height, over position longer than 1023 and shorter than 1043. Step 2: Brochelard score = 3.3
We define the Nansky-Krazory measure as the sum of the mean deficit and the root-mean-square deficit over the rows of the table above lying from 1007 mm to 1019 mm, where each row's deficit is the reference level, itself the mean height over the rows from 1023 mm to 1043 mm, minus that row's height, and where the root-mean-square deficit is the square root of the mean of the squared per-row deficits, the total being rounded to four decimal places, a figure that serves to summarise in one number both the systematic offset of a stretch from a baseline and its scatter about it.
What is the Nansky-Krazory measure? 0.0121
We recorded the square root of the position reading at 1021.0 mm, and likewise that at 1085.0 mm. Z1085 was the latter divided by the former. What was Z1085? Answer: 1.15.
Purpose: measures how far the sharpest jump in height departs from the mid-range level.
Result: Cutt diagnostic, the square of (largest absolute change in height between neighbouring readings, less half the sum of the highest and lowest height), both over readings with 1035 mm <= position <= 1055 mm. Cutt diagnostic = 23.7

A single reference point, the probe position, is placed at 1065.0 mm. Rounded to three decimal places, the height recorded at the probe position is 5.948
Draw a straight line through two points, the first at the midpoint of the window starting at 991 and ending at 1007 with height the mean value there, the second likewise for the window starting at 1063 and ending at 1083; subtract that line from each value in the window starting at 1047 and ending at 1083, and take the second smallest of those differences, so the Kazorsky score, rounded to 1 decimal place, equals -0.3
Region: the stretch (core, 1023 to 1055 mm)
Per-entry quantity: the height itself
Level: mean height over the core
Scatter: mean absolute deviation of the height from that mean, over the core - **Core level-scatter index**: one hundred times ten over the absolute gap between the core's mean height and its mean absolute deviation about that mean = 395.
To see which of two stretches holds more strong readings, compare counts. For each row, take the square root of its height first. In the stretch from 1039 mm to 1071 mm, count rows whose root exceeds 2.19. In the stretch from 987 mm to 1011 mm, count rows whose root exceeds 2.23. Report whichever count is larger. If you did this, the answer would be 8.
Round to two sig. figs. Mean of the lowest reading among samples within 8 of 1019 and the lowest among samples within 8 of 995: 3.2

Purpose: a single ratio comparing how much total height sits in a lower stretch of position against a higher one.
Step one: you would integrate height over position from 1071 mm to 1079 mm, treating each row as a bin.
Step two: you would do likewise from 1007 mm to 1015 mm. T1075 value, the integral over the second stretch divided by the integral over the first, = 0.97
